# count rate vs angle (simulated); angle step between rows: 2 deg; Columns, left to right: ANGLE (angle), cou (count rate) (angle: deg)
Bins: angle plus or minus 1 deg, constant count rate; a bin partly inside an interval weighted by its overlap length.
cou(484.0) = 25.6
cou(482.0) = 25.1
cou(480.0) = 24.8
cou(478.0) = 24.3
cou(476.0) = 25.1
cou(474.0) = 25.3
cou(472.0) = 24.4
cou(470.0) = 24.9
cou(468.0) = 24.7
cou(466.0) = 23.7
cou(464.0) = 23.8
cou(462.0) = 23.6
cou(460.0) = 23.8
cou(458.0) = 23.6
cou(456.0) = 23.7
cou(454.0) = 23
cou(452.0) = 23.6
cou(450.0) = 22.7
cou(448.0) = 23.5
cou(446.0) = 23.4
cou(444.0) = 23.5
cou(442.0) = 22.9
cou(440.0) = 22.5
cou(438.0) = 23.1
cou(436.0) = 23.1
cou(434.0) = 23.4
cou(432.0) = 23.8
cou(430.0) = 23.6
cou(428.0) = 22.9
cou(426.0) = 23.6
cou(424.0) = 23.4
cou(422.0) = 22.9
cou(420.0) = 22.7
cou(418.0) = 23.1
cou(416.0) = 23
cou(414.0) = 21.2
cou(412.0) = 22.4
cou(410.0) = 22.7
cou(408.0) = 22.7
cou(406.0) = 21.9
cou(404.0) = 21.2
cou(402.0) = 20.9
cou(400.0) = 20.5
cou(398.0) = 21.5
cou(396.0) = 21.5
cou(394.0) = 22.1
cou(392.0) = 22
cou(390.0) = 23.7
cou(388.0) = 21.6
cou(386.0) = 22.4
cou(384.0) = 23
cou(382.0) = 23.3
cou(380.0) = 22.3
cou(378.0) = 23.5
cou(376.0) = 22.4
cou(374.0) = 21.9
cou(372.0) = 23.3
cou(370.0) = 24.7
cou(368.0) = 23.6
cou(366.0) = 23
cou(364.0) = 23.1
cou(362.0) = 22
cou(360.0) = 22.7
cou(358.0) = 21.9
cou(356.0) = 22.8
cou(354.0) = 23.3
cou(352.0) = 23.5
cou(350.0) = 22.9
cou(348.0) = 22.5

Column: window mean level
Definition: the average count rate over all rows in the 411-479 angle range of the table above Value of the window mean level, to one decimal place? 23.5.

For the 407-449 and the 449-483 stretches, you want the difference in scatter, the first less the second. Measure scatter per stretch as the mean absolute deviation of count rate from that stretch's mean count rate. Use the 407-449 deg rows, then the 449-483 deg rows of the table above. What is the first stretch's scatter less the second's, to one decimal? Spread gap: -0.3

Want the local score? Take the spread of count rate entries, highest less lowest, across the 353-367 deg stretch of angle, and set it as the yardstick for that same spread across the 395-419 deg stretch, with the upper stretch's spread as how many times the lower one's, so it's 1.86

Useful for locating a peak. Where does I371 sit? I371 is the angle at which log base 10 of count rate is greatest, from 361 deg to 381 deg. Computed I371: 370.0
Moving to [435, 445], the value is 444.0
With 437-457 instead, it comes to 456.0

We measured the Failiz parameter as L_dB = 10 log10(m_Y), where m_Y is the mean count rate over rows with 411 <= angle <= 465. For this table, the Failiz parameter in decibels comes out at 13.7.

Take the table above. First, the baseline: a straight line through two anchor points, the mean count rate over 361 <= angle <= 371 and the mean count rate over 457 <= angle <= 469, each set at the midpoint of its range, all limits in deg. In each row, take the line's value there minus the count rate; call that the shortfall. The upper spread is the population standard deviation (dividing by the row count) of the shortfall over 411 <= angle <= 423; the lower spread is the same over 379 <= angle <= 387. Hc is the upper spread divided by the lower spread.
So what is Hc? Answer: 1.5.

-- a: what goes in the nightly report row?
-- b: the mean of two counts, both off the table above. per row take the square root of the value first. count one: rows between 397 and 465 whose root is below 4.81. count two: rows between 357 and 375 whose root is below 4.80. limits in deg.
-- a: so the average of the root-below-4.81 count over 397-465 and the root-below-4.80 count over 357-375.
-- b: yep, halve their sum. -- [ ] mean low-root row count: 12.5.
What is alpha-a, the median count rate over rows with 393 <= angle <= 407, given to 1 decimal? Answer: 21.5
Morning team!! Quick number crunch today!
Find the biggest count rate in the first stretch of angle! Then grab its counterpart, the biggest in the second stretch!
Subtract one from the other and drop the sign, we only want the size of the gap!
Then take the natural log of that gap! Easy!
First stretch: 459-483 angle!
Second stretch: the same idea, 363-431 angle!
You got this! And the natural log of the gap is -0.51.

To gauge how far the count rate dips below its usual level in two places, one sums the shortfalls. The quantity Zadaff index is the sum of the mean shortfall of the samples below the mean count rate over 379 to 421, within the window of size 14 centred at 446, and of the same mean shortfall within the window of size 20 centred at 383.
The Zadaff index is -1.4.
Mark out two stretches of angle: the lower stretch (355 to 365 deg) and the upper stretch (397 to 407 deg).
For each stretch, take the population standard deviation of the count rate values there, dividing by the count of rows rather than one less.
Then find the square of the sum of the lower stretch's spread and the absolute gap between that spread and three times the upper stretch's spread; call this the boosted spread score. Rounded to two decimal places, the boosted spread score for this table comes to 2.09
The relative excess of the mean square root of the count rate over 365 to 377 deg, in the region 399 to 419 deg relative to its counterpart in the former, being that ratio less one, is -0.026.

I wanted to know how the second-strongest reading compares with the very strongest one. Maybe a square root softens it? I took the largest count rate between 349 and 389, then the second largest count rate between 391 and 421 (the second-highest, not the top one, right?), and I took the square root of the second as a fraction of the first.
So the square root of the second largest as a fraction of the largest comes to 0.96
